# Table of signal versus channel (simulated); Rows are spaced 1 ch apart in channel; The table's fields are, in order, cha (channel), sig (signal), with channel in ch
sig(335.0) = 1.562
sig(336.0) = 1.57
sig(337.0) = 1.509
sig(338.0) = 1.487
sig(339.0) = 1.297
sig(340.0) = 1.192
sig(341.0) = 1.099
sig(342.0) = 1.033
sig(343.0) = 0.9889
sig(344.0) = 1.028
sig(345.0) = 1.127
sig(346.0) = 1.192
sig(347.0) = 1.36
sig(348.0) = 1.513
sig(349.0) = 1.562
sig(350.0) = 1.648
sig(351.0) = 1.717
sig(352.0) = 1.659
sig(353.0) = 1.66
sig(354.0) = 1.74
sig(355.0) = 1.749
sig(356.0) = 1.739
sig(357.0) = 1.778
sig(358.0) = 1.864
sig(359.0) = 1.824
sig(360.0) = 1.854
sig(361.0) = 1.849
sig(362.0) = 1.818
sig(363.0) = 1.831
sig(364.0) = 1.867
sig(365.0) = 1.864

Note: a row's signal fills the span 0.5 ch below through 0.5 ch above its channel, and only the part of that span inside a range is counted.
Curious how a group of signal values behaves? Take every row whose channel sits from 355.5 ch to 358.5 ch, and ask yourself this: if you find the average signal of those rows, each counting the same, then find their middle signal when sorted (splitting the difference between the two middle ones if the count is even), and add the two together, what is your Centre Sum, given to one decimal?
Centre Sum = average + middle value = 3.6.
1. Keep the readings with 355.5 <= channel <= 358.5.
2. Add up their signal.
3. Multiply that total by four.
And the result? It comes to 21.5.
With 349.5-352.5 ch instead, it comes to 20.1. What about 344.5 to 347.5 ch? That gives 14.7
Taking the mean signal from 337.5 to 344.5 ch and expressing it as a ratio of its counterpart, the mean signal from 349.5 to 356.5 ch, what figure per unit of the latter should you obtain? 0.68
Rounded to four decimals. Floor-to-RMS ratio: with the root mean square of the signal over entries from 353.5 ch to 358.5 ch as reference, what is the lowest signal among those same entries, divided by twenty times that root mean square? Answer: 0.0490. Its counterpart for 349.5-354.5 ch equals 0.0489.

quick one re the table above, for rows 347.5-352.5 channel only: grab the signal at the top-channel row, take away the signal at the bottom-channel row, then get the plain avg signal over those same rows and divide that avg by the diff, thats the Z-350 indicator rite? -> 11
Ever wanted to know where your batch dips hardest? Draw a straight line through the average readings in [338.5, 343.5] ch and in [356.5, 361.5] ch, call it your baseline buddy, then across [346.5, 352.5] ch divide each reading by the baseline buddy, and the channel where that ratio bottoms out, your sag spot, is 347.0 ch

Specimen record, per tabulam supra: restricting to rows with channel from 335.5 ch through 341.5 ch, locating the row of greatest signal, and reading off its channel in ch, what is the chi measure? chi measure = 336.0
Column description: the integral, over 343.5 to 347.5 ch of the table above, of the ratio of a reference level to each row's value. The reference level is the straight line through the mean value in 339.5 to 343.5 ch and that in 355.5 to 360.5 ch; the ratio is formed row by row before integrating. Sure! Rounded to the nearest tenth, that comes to 4.3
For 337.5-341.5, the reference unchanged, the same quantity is 3.2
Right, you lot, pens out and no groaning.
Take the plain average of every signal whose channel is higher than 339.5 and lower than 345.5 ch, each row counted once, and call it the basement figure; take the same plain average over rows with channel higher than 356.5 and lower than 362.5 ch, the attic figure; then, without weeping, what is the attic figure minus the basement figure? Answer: 0.75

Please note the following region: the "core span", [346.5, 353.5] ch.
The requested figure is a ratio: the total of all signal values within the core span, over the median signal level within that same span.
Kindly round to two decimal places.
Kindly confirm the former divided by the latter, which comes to 6.75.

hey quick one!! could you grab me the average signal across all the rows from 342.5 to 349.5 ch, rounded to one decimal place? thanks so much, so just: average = 1.3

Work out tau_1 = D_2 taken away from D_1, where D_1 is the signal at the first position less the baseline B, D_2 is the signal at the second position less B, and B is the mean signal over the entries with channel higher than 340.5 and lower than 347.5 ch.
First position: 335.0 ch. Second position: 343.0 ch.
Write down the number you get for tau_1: 0.6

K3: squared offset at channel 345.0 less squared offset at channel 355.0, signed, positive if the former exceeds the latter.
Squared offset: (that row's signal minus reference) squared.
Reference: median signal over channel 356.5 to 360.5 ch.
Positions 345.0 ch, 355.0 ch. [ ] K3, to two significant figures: 0.50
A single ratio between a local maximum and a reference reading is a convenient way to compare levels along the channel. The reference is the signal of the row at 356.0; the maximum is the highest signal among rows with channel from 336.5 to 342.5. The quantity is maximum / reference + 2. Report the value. 2.87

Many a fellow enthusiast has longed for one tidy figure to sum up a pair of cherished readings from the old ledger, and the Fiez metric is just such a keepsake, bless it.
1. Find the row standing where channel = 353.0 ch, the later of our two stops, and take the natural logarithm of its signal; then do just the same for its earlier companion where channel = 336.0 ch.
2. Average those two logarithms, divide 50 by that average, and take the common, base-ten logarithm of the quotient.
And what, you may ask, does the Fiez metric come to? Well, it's 2.02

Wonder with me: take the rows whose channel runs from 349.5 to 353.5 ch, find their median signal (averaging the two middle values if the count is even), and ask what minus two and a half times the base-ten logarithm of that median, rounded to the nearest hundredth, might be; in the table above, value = -0.55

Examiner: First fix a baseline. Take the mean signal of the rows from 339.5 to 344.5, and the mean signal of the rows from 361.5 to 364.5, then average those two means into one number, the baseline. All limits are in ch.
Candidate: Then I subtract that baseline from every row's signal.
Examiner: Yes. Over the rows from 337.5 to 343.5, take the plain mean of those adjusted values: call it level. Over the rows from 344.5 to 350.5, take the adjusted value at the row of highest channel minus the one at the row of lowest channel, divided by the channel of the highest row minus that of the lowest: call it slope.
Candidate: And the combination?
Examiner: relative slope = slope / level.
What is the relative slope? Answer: -0.39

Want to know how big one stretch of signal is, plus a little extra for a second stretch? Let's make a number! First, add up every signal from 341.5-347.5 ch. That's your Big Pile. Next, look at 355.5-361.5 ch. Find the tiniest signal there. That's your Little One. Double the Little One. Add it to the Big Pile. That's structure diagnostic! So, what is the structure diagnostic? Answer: 10.2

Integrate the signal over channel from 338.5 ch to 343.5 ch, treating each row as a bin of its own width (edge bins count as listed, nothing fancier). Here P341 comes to 5.6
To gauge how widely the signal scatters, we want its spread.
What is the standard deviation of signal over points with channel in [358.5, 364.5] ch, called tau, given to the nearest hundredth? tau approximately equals 0.02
